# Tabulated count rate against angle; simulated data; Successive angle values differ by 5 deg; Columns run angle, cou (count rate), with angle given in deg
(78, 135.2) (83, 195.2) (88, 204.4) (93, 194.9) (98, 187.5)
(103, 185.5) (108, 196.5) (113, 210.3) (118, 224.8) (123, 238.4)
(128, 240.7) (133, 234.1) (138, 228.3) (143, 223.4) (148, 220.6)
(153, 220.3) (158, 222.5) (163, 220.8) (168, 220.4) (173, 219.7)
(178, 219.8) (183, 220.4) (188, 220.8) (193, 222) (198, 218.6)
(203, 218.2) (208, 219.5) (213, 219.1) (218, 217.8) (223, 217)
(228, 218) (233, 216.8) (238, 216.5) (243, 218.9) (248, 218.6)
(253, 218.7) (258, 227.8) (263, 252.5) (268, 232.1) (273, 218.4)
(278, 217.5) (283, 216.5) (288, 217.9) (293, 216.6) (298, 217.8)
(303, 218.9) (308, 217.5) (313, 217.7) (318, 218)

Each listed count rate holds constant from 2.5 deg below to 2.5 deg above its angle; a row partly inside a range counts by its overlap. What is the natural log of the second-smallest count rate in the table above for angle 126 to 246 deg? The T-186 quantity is 5.38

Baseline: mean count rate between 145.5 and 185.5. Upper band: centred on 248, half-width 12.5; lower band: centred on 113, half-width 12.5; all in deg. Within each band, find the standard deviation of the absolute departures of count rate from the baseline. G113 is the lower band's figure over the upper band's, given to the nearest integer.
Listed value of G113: 5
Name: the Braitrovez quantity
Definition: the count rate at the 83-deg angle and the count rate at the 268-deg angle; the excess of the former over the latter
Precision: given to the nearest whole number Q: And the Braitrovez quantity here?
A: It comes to -37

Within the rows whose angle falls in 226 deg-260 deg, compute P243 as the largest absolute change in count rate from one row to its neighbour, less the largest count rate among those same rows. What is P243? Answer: -219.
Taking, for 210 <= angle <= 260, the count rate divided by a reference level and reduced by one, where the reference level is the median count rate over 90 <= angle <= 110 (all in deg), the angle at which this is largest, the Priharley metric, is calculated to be 258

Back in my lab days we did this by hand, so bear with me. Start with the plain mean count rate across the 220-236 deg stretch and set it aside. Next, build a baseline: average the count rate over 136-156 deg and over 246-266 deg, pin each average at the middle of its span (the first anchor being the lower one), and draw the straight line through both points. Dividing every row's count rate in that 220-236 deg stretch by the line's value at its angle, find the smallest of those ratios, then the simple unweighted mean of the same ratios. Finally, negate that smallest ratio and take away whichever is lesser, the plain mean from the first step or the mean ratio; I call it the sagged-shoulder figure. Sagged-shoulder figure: -1.90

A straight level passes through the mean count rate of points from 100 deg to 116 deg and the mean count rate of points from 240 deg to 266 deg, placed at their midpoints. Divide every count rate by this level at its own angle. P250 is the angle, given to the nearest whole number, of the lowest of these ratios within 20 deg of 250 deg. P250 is 253 deg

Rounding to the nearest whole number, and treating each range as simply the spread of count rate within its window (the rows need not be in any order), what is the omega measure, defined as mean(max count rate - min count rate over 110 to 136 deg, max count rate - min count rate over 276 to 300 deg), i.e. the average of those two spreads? 16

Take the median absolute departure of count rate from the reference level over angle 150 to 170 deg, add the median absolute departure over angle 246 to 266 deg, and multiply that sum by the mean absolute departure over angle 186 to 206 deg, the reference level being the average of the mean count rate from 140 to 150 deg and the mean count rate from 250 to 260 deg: 18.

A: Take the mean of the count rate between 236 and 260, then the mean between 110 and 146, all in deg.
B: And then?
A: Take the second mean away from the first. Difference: -8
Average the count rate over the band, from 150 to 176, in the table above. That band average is 221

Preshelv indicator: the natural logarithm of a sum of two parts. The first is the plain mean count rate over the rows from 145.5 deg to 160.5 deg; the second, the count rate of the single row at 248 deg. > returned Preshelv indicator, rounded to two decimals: 6.09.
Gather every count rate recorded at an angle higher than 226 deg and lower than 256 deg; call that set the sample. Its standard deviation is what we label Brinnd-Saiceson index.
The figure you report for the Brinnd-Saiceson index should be 1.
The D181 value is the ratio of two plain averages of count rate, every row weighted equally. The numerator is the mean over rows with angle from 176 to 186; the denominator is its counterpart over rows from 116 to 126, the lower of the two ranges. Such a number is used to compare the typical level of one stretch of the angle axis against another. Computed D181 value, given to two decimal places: 0.95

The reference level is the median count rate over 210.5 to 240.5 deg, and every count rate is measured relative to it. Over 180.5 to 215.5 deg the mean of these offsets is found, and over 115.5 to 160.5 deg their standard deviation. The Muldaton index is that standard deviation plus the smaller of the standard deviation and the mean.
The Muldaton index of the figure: 10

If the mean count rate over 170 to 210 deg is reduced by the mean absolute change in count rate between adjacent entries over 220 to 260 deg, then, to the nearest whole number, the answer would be 218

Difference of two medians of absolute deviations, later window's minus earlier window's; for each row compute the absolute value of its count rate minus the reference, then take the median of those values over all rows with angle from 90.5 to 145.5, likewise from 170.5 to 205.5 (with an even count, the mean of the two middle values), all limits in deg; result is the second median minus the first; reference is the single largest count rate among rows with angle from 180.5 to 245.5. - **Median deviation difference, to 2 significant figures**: -14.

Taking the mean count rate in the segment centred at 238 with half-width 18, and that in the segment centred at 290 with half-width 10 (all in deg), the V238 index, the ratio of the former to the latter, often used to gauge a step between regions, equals 1.00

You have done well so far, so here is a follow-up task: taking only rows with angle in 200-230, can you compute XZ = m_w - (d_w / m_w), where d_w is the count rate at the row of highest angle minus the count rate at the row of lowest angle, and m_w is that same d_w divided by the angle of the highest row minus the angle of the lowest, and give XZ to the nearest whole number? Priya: -25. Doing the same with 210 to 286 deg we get -70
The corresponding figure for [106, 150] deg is -39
